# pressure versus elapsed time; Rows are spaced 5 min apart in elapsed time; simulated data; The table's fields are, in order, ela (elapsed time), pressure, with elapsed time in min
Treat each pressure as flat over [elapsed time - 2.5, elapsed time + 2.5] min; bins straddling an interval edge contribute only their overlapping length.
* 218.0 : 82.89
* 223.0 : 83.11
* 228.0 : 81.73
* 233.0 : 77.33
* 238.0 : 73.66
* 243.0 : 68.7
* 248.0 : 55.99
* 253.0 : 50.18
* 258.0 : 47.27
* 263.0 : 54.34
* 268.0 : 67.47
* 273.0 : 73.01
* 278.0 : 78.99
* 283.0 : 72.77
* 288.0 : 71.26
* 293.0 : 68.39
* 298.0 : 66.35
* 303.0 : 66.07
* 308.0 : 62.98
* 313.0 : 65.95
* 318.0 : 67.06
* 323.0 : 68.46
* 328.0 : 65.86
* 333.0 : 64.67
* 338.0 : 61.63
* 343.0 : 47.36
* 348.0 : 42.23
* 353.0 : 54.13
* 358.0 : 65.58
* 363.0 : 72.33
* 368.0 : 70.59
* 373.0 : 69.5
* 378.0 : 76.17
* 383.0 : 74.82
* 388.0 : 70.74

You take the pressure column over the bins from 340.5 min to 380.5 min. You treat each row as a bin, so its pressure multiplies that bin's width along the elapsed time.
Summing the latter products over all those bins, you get 2489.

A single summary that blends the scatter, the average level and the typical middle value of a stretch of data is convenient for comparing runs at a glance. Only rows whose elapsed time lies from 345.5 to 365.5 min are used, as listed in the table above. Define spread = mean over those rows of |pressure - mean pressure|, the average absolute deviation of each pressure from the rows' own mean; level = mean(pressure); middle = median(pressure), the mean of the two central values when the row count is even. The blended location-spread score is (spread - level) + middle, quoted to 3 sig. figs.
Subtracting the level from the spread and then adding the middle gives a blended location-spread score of 11.7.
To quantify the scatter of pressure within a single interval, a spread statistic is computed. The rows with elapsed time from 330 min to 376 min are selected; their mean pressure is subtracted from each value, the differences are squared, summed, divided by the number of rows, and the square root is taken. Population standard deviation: 10.1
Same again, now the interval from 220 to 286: 11.7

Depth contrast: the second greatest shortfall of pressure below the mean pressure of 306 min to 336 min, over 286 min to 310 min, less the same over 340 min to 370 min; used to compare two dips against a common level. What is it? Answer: -19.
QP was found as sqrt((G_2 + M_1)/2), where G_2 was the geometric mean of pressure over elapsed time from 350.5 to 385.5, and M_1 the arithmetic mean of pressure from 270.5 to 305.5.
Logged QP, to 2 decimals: 8.36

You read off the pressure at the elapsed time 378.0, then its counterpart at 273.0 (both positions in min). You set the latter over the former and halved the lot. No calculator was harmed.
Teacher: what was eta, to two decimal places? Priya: 0.48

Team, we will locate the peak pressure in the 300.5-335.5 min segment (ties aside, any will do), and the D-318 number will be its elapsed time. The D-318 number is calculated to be 323.0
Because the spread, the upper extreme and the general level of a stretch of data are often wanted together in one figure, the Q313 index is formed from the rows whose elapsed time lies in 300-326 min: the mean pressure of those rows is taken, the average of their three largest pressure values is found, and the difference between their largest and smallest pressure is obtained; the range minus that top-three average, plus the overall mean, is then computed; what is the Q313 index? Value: 4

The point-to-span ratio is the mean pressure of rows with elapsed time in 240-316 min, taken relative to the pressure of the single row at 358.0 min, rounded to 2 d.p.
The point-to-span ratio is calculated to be 0.99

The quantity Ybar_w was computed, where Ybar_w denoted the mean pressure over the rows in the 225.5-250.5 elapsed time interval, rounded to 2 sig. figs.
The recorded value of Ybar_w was 71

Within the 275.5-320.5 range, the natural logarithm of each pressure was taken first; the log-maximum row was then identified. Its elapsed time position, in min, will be 278.0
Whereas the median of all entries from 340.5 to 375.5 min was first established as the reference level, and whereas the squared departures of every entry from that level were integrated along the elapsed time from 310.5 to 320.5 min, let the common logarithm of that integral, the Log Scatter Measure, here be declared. 1.1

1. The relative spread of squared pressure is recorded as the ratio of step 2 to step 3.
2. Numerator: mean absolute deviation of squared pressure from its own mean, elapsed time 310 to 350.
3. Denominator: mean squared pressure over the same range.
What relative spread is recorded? 0.23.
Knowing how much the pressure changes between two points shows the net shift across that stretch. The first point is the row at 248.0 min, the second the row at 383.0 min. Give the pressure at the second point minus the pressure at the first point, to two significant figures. 19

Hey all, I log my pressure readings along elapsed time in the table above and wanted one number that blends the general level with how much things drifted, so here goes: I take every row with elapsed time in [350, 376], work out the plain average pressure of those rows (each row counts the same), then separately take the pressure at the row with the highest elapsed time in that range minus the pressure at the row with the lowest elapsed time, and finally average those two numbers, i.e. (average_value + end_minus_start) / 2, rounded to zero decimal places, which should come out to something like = 41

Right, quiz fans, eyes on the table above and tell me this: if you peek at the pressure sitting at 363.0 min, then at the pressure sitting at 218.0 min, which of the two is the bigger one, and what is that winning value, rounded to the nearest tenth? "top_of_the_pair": 82.9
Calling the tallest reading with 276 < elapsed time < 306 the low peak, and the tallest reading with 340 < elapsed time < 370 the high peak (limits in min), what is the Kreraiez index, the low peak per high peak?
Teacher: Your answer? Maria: 1.09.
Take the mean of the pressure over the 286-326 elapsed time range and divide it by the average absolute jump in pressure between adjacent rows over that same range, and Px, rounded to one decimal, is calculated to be 34.1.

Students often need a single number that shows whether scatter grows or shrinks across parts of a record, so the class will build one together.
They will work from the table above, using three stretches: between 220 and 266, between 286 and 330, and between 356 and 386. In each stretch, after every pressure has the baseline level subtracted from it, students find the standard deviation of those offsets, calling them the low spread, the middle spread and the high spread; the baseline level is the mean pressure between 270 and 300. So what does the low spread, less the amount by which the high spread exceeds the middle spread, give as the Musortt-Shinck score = 12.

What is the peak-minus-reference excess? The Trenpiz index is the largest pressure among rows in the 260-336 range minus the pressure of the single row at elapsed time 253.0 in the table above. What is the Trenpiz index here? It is 29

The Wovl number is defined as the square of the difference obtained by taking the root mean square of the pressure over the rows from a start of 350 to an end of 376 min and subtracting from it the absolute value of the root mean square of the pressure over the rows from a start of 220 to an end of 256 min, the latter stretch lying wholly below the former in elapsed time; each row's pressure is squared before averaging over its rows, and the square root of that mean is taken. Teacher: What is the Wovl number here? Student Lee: 19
